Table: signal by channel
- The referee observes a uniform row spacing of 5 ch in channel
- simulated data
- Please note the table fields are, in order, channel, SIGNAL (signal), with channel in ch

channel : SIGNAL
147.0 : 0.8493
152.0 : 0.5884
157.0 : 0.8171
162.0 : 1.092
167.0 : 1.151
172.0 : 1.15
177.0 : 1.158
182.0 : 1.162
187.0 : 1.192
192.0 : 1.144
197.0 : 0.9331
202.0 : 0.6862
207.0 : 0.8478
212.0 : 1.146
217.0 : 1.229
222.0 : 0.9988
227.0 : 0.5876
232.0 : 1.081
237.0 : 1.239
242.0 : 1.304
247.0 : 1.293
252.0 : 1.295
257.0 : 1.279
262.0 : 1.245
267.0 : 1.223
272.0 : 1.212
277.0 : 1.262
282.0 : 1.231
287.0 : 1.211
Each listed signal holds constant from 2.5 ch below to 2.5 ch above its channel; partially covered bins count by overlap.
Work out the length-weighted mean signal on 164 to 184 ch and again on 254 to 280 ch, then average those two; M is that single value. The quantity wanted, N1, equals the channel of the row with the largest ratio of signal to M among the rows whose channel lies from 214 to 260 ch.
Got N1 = 242.0 ch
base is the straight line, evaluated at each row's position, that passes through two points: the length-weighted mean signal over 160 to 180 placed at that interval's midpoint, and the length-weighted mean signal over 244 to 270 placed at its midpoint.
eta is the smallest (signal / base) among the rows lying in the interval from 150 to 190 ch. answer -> 0.53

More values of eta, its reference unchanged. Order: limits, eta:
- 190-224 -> 0.58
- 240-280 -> 0.94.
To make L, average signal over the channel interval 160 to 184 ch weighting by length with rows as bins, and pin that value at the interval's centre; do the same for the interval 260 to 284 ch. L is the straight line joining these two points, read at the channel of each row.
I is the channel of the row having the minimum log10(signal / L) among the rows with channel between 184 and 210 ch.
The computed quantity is 202.0 ch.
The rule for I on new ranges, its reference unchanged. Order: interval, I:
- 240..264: 262.0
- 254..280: 272.0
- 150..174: 152.0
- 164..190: 172.0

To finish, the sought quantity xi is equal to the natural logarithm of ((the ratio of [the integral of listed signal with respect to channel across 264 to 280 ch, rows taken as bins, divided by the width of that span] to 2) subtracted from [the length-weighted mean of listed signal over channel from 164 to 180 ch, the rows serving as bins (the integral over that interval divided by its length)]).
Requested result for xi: -0.63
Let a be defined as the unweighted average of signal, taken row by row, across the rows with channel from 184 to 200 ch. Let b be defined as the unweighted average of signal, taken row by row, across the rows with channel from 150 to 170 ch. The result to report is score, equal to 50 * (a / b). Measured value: 60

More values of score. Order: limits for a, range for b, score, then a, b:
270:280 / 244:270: 49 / 1.2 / 1.27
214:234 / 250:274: 39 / 1.0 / 1.25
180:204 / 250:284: 41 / 1.0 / 1.25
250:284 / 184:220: 61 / 1.2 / 1.03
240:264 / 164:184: 56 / 1.3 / 1.16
